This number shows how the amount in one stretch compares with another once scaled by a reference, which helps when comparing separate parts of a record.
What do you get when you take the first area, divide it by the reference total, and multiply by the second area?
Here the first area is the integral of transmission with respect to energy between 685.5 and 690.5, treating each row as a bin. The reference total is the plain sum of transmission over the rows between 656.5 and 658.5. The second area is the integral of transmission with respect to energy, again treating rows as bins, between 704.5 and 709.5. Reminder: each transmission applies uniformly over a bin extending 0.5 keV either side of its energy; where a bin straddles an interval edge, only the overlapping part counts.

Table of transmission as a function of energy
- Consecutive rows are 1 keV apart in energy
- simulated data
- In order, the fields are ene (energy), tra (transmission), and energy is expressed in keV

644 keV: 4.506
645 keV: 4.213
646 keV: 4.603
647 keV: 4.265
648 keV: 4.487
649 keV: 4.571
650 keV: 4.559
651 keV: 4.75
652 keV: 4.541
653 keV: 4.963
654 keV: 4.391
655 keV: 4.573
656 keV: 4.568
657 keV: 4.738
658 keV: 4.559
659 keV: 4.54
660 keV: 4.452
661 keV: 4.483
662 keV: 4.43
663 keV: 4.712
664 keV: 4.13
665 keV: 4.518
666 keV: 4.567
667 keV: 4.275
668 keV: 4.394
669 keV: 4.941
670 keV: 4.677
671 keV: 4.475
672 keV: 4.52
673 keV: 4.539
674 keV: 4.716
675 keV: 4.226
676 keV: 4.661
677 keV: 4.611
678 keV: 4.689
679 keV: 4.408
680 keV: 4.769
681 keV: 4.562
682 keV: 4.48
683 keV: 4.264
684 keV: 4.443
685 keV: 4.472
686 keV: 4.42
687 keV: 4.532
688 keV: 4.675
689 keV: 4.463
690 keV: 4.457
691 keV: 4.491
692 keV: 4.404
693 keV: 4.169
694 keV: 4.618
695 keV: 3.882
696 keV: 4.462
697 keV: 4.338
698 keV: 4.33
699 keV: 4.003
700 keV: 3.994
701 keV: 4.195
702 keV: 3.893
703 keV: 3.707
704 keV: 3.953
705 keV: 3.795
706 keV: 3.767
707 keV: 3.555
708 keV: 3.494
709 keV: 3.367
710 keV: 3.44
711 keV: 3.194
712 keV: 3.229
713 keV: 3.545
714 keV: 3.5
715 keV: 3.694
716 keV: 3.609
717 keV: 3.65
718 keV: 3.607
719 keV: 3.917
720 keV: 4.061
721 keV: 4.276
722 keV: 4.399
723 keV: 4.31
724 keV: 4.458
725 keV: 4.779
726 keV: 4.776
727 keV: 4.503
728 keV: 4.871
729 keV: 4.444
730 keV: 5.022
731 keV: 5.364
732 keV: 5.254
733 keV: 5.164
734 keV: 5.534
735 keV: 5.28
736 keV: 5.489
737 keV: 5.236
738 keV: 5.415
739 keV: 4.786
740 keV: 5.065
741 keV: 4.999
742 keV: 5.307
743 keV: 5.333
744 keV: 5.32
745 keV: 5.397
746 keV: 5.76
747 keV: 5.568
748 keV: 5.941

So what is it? 44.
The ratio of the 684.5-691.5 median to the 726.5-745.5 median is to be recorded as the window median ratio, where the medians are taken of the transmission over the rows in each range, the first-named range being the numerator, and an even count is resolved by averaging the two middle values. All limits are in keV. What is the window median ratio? 0.85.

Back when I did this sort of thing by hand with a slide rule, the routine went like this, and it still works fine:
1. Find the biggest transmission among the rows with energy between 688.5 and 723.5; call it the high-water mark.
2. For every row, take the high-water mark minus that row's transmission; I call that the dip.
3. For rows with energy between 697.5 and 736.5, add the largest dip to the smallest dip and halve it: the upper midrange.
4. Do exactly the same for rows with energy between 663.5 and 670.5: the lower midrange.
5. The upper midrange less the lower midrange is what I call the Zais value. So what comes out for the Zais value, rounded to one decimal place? 0.2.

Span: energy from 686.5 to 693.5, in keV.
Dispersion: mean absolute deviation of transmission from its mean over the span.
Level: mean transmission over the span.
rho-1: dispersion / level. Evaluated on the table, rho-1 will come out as 0.022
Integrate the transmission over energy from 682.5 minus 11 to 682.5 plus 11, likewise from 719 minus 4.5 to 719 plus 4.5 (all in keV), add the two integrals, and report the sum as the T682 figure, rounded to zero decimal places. 134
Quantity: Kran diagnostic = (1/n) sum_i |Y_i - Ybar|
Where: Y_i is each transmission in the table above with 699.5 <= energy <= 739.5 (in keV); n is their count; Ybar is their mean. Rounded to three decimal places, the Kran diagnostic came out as 0.618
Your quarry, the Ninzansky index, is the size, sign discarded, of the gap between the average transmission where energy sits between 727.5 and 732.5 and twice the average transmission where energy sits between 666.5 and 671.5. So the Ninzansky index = 4.11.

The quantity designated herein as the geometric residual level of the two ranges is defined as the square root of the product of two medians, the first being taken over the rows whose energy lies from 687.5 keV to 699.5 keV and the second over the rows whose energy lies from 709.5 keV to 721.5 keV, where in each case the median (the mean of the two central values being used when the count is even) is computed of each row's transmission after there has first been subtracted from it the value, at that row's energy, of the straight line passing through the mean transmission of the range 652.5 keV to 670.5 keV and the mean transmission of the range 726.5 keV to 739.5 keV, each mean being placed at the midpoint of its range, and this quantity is 0.71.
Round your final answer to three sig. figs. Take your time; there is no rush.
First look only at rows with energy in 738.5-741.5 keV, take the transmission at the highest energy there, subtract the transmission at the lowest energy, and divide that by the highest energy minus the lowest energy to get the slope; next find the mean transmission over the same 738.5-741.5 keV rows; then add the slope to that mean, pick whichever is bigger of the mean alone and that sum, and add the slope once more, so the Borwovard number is 5.16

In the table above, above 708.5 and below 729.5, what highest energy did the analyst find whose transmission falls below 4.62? 729 keV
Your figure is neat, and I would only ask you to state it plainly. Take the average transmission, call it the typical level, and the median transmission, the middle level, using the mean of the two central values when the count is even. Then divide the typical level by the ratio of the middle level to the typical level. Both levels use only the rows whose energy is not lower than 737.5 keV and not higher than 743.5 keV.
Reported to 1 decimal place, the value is 5.1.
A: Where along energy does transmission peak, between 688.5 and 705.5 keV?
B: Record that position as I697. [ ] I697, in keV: 694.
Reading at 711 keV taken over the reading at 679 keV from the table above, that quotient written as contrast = 0.72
